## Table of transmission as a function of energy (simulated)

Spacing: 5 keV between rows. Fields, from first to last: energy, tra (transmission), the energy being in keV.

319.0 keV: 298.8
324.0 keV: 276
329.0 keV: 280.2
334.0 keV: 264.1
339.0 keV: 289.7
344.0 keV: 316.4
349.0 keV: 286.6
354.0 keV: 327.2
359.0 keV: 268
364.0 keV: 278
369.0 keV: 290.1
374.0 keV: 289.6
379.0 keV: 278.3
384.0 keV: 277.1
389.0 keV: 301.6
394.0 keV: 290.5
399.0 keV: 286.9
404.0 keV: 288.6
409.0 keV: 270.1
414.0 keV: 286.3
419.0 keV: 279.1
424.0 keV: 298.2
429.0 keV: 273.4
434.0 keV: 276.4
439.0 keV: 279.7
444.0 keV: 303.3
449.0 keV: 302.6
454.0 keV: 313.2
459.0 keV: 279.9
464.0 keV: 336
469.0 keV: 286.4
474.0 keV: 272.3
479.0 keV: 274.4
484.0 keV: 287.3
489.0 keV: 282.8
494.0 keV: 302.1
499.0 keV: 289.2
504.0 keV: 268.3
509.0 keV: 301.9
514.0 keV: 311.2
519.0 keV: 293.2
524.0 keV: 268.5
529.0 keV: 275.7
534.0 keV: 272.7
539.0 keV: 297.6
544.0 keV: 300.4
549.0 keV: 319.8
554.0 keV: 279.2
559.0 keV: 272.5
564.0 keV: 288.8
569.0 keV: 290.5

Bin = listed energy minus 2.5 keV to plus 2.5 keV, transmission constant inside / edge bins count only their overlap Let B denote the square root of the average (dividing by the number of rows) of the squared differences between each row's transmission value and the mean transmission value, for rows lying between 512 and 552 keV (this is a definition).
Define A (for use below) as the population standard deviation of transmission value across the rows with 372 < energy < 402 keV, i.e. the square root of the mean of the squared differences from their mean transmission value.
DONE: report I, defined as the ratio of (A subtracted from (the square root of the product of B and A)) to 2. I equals 1.9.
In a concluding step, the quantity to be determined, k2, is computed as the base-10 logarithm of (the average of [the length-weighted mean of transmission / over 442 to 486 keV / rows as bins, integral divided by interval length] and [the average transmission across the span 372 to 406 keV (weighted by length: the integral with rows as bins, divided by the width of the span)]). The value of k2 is 2.464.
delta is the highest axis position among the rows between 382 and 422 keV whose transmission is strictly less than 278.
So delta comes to 409.0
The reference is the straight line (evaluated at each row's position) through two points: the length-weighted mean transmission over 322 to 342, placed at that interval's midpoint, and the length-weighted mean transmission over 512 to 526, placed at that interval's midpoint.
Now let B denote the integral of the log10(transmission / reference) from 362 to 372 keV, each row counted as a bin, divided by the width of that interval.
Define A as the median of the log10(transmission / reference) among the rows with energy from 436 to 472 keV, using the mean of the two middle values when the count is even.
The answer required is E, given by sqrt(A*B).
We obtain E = 0.012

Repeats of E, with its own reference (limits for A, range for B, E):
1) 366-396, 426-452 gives 0.006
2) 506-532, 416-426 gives 0.004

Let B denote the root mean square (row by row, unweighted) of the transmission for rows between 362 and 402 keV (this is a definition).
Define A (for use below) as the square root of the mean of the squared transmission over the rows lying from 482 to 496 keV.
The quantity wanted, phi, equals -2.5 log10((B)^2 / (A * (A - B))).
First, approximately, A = 291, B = 287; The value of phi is -4.6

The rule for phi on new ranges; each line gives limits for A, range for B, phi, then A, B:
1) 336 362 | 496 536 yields -3.3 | 298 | 285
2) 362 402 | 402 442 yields -4.4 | 287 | 282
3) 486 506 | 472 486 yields -3.9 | 286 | 278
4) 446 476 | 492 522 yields -4.5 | 299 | 295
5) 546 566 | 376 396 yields -4.7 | 291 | 287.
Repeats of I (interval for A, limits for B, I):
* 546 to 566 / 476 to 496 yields -2.3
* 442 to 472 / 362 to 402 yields -3.1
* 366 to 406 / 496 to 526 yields 1.8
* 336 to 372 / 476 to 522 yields -1.7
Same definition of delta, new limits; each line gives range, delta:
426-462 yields 434.0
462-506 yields 504.0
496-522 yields 504.0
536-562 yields 559.0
